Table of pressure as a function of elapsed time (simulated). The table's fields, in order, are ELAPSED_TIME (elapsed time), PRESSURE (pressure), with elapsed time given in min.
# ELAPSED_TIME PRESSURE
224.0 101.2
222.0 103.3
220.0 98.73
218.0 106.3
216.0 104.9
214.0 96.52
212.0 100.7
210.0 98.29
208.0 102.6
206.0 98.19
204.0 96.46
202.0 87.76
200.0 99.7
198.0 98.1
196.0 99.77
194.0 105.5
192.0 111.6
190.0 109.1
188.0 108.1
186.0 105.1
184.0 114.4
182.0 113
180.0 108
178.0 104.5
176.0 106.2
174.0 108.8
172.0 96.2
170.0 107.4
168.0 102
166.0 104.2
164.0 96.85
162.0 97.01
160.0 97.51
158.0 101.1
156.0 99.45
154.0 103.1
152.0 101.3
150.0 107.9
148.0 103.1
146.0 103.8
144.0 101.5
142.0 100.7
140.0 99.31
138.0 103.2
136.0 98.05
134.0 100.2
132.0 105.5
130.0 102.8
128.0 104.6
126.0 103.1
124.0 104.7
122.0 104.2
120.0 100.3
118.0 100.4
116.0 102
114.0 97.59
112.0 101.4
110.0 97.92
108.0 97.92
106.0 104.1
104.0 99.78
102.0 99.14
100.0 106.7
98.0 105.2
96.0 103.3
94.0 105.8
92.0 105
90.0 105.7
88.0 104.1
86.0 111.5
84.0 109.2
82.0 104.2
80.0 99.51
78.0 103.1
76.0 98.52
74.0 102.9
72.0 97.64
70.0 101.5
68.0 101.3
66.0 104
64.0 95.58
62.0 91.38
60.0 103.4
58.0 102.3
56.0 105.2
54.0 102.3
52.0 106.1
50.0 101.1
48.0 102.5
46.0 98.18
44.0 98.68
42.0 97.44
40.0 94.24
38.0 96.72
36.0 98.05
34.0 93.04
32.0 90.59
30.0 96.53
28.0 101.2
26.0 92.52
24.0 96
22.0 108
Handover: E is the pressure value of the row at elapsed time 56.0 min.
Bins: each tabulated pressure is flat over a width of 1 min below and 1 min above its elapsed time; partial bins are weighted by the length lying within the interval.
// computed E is 105.2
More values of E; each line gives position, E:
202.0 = 87.76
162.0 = 97.01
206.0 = 98.19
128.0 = 104.6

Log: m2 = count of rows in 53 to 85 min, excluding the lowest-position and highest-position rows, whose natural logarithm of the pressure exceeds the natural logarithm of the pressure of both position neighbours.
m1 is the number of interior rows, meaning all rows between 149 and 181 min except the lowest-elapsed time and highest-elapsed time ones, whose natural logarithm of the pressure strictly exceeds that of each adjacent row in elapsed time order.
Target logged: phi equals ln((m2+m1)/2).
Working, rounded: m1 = 5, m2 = 6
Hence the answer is 1.70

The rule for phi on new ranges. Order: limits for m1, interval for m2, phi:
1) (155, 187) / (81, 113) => 1.61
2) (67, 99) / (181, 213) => 1.61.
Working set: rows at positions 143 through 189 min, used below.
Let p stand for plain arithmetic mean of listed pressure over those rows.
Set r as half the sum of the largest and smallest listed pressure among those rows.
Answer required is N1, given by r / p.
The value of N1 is 1.013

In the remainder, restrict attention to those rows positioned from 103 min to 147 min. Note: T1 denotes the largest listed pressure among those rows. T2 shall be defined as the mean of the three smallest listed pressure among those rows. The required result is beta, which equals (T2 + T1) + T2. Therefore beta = 301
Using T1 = 105.5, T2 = 98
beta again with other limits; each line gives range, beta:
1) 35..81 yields 294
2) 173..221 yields 302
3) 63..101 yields 306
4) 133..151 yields 306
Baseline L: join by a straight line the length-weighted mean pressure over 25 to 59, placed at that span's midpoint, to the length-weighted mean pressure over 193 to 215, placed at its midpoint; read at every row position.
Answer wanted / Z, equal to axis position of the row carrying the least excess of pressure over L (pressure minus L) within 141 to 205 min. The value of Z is 202.0 min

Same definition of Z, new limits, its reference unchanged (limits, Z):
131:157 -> 136.0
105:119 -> 114.0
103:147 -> 114.0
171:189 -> 172.0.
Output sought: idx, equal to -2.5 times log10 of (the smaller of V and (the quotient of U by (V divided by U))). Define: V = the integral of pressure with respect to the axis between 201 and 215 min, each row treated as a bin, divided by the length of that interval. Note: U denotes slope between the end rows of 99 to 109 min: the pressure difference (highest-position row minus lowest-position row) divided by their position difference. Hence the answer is 4.8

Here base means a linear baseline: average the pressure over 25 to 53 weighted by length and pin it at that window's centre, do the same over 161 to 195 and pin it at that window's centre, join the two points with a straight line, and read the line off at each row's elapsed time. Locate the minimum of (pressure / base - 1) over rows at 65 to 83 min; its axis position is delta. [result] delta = 72.0 min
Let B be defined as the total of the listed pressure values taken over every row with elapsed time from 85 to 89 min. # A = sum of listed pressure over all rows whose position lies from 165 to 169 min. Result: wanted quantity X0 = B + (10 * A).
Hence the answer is 2278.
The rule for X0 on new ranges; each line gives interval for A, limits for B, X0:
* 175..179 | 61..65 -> 2294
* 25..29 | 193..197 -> 2142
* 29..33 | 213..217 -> 2073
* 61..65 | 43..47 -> 2066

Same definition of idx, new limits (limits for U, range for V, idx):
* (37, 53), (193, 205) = 5.8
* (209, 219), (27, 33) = 5.0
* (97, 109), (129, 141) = 5.7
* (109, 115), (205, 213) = 10.4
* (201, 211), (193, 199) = 4.4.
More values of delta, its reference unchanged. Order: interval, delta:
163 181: 172.0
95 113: 110.0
